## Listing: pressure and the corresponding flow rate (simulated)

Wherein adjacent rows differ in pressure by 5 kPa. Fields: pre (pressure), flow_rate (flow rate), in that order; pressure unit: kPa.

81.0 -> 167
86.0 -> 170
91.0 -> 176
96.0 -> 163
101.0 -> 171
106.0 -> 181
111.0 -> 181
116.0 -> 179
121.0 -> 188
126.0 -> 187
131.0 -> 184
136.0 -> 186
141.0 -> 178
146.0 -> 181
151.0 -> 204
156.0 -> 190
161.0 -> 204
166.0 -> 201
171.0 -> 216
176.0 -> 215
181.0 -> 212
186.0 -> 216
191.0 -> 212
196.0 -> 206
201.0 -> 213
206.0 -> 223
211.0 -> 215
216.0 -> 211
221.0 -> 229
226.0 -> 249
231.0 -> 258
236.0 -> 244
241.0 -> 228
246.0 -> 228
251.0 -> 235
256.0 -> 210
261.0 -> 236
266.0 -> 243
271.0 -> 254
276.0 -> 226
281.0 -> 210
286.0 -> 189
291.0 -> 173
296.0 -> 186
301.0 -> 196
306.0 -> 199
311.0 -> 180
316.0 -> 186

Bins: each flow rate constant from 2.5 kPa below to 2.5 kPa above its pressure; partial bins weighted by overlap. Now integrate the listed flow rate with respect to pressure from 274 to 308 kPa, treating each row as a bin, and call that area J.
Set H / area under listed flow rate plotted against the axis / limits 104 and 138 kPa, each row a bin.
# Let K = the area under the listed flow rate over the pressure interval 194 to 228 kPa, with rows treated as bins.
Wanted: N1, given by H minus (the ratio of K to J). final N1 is 6245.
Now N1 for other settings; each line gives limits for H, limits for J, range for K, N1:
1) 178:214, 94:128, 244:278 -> 7697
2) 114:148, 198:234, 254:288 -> 6234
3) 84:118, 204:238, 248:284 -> 5929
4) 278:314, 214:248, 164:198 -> 6870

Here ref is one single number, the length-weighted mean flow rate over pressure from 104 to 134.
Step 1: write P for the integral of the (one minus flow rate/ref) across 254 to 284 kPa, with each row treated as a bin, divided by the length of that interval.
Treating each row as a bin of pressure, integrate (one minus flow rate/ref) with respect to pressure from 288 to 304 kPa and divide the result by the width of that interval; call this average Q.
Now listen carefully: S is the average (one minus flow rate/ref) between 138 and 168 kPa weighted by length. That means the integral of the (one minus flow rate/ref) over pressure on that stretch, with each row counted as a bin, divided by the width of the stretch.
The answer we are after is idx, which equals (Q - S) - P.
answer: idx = 0.3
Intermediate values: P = -0.25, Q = -0.01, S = -0.05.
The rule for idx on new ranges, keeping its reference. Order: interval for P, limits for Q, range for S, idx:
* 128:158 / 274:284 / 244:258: 0.1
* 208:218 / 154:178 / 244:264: 0.3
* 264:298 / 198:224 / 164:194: 0.1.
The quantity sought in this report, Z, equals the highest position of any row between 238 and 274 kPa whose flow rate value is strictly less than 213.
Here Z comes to 256.0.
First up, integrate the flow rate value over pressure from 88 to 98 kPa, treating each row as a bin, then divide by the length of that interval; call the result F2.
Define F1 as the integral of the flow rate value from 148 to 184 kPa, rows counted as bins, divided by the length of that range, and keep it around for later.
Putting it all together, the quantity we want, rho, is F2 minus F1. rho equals -36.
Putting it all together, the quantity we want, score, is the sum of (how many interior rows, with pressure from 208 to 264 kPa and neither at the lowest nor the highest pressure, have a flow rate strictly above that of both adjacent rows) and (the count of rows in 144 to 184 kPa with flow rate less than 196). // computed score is 4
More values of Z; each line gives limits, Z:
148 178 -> 166.0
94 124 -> 121.0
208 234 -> 216.0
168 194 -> 191.0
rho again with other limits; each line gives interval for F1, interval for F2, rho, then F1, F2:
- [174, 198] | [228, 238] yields 39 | 212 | 251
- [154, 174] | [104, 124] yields -21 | 203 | 182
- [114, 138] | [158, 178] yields 23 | 185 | 208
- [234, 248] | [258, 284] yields -1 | 233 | 232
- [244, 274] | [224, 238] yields 16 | 234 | 251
